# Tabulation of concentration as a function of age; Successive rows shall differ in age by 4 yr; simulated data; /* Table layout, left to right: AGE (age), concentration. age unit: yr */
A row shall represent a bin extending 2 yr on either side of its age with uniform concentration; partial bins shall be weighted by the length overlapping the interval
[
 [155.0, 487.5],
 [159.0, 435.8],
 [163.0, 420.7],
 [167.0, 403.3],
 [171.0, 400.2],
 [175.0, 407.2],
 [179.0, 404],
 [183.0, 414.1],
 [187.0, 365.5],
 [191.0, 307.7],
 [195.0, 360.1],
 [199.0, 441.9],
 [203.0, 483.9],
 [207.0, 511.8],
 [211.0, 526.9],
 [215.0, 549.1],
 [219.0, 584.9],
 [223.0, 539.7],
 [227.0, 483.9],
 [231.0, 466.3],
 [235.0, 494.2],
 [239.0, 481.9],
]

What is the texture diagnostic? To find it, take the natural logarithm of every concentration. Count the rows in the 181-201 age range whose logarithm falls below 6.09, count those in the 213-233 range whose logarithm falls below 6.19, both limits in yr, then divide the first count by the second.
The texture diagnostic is 2.0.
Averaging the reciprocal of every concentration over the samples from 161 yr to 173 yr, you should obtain 0.0025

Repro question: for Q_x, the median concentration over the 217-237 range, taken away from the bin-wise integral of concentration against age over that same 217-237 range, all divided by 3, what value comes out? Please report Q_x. 3261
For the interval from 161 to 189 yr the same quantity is 3619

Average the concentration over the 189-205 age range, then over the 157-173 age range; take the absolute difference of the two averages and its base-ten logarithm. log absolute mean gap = 1.22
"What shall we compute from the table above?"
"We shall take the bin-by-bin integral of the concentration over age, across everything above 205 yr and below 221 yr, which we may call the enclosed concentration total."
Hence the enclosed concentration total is 8691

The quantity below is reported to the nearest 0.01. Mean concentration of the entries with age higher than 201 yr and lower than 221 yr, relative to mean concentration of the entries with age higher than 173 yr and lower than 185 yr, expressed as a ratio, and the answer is 1.30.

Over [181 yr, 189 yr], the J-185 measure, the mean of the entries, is 390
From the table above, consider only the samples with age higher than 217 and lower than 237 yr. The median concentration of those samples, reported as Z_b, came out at 494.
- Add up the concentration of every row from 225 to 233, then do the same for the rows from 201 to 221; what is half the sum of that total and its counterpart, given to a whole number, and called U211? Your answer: 1803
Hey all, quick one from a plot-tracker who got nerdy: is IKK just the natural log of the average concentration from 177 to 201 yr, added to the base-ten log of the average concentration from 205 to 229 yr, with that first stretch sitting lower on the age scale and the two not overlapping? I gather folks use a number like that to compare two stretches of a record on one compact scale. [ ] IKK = 8.67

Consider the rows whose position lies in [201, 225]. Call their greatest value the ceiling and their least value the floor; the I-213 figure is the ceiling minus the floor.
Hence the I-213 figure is 101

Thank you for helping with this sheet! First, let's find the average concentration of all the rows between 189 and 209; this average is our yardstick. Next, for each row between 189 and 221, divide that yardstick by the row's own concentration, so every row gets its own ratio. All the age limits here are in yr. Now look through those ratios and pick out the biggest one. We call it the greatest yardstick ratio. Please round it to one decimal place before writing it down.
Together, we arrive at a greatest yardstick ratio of 1.4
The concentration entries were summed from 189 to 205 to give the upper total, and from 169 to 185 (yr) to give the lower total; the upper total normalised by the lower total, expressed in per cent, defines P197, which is 98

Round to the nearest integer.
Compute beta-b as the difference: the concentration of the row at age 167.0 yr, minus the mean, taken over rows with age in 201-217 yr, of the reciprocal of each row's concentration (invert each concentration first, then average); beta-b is 403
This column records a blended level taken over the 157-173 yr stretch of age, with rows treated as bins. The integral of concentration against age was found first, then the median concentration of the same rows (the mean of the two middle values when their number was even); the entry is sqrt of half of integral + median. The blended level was 59.4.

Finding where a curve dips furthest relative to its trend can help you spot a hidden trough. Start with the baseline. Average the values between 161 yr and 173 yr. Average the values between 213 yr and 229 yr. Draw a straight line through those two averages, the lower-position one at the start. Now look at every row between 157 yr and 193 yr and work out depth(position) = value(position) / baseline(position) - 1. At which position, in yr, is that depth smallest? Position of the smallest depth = 191.0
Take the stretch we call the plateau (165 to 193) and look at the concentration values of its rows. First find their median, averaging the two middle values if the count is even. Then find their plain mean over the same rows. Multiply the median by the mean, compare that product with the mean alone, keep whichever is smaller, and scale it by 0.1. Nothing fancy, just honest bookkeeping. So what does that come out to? 39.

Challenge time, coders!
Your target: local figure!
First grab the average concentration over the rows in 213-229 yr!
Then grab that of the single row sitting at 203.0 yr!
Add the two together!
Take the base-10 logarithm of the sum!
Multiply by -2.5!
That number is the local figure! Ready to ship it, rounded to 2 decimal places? -7.53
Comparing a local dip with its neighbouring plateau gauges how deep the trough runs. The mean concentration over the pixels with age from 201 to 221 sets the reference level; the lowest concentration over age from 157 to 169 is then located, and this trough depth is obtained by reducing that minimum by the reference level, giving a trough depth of -128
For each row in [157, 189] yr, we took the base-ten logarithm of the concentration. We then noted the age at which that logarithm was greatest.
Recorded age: 159.0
